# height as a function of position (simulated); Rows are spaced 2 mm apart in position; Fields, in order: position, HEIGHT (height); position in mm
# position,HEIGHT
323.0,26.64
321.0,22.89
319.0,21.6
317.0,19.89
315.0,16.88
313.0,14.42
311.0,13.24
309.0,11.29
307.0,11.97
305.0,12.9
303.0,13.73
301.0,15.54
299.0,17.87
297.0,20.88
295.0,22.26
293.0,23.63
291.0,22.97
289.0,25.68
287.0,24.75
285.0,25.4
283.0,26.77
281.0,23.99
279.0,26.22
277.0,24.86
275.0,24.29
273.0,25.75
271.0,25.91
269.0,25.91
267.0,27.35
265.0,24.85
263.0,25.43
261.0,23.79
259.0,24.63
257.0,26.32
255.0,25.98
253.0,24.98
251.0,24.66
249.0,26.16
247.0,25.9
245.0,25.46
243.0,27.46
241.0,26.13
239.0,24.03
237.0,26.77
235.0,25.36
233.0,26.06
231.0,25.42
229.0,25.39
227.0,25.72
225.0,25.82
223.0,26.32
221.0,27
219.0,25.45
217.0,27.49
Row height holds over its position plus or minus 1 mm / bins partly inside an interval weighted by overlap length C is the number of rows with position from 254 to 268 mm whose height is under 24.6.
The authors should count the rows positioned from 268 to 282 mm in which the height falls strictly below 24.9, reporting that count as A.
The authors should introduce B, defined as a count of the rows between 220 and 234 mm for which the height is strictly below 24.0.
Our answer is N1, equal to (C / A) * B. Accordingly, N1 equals 0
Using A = 3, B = 0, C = 1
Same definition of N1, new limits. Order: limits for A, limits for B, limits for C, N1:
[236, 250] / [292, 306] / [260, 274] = 7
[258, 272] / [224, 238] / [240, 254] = 0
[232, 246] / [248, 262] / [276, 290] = 1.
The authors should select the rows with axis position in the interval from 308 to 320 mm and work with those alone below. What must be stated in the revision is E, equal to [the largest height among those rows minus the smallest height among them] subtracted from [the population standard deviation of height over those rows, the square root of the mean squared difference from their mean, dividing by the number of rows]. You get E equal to -6.68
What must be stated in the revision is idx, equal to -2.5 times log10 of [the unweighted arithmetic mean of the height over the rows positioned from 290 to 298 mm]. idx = -3.38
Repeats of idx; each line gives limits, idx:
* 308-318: -2.95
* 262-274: -3.53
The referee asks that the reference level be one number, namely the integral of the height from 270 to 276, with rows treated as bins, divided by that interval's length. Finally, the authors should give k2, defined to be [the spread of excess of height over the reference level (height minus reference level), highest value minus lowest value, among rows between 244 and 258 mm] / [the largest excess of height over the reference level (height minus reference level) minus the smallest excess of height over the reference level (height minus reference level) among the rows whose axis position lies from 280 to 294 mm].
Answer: 0.4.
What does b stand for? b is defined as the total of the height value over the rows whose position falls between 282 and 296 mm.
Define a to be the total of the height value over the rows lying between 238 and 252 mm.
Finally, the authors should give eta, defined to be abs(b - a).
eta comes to 8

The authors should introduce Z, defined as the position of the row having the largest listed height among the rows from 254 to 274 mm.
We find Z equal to 267.0 mm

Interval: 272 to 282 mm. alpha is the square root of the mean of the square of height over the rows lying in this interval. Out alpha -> 25.0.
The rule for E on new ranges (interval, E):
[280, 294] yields -2.58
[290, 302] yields -5.18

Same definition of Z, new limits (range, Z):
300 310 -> 301.0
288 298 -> 289.0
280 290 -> 283.0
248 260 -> 257.0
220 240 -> 221.0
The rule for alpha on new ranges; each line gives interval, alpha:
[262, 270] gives 25.9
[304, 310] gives 12.1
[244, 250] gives 25.8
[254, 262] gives 25.2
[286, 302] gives 21.9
